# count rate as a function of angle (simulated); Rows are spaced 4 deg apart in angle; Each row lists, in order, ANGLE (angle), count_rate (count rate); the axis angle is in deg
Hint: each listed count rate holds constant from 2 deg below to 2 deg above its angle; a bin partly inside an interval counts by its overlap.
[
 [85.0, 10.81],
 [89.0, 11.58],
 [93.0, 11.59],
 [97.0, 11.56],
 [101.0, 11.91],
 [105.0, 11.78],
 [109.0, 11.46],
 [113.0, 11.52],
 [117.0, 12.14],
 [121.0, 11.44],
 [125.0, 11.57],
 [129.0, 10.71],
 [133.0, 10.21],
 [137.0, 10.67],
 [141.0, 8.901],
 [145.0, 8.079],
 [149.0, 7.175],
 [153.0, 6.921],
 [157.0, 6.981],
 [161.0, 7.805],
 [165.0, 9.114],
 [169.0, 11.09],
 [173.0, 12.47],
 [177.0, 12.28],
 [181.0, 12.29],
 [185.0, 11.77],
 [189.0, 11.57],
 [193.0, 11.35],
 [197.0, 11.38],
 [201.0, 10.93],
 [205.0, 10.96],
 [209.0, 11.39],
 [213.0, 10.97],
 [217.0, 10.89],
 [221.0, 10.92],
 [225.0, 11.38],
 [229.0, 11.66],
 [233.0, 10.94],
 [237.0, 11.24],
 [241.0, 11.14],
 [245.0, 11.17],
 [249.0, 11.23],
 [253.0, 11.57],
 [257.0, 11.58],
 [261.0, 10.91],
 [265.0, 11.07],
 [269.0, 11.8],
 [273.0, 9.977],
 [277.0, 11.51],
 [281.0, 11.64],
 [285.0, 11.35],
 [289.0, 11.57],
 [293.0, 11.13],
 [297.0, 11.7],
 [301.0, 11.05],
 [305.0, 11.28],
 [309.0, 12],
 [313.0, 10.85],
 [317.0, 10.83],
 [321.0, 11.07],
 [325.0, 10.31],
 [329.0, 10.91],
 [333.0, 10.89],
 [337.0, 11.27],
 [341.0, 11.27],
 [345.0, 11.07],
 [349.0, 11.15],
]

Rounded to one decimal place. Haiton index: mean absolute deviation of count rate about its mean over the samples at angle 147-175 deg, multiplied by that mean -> 15.8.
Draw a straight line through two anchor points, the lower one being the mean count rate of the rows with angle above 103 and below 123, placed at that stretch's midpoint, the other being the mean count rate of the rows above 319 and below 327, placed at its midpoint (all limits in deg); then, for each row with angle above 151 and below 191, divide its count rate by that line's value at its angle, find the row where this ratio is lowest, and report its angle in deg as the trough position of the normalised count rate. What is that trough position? 153.0 deg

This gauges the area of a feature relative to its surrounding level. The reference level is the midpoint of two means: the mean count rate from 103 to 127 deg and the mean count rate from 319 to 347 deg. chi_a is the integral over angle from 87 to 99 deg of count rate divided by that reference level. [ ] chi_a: 12.3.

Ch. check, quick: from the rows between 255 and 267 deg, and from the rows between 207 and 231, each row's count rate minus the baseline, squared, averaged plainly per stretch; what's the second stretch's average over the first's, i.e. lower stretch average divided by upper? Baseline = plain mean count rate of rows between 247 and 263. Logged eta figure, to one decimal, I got 1.0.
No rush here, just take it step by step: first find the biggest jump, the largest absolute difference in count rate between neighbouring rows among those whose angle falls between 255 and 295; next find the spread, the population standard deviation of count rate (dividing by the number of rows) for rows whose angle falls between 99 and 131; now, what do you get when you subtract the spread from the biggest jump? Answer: 1.4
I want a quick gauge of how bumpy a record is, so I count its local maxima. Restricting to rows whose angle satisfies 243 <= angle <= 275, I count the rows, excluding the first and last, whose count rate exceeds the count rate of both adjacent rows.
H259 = 2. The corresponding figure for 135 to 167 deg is 0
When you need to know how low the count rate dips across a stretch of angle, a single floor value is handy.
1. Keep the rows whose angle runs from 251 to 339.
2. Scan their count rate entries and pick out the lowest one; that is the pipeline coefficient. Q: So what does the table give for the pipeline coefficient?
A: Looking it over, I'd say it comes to 9.977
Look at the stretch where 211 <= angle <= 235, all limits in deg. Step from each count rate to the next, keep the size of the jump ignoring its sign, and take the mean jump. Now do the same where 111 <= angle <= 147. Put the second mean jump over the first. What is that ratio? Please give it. 2.3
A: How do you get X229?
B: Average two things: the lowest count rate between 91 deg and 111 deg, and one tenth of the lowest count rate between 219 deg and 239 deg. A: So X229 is 6.3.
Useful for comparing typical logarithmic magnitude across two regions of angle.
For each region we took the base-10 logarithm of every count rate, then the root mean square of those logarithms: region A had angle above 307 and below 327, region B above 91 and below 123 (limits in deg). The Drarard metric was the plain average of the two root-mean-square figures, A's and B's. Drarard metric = 1.05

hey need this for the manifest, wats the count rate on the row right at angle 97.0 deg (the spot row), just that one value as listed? 11.56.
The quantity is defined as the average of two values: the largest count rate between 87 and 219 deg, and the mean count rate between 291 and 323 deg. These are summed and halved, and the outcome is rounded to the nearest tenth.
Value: 11.9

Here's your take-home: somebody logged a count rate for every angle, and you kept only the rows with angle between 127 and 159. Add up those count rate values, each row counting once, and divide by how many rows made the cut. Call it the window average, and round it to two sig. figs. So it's 8.7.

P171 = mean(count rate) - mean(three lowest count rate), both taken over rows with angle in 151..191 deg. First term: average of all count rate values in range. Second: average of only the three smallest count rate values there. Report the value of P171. 3.0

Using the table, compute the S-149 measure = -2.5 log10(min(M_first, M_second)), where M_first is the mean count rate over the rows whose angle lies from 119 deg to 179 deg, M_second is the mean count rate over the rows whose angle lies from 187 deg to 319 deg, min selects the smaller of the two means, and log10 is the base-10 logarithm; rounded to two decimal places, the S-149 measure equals -2.47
